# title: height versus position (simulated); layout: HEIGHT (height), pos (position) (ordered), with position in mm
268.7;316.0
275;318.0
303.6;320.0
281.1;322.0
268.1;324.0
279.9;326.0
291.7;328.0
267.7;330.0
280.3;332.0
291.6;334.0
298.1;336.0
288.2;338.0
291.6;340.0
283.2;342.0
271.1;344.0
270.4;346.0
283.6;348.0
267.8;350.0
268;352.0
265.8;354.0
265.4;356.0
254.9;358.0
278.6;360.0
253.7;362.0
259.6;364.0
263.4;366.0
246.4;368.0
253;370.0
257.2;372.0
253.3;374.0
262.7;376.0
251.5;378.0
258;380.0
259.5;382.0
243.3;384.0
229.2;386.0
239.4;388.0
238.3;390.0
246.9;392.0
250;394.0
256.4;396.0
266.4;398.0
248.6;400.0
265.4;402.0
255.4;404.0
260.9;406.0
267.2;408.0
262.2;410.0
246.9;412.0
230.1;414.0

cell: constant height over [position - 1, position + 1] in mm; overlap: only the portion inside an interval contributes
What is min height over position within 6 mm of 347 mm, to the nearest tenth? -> 267.8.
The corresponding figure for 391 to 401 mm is 246.9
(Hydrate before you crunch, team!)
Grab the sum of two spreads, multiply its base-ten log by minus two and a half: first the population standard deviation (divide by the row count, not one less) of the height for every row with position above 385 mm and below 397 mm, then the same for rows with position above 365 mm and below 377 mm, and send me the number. -2.92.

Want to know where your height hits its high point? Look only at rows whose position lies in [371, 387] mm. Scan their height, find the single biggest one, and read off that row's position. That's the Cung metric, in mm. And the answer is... 376.0 mm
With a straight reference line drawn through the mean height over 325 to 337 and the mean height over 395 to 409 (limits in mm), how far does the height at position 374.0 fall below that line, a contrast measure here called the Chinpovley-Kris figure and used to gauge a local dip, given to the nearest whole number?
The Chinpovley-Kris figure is 17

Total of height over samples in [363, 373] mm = 1280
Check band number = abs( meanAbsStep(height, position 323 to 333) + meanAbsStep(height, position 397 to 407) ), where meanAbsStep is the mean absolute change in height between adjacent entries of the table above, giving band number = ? 28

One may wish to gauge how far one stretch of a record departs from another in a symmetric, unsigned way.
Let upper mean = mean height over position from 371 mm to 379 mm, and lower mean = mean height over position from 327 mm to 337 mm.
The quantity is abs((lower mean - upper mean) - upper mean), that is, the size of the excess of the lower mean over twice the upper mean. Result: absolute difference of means 226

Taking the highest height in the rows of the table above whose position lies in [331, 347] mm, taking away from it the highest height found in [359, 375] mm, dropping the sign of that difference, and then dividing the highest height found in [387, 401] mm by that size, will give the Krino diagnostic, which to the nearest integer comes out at 14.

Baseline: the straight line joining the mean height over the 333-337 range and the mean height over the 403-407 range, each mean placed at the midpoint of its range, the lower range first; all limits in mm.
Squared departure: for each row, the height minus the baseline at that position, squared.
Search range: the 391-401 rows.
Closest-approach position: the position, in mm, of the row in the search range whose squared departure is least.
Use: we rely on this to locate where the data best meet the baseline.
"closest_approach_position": 398.0 mm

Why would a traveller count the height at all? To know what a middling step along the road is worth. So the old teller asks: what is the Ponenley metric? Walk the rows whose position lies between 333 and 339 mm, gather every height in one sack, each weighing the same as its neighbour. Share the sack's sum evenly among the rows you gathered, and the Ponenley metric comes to 293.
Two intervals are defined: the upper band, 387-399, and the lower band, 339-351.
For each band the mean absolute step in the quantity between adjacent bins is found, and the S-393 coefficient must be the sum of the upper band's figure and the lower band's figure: 16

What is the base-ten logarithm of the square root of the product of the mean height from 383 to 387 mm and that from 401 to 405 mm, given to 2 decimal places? 2.39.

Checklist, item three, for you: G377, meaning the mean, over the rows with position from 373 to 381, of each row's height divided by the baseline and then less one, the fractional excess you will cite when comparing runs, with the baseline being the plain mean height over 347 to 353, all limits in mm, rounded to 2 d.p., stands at -0.06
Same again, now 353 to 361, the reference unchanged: -0.03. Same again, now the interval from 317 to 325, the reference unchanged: 0.03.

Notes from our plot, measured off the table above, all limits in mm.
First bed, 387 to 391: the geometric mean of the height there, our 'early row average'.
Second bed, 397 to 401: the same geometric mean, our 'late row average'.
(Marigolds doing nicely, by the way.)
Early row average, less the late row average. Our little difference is -18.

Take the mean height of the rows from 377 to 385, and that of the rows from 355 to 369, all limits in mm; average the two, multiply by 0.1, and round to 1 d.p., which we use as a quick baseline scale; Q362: 25.7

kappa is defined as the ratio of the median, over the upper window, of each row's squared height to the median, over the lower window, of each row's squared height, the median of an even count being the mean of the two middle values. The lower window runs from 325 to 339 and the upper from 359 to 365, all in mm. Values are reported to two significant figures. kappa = 0.81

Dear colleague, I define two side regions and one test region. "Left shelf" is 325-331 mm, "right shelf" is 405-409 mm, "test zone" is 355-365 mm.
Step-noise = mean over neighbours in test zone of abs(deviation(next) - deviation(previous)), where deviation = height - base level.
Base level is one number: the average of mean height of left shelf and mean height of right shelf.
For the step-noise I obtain 16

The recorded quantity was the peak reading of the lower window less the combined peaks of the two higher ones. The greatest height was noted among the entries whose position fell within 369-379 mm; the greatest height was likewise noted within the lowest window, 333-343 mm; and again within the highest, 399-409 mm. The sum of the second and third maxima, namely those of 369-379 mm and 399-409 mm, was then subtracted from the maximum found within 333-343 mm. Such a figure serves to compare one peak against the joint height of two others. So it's -232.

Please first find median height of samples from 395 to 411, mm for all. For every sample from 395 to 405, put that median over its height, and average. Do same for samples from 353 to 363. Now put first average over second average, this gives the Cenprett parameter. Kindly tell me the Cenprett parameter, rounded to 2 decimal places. 1.02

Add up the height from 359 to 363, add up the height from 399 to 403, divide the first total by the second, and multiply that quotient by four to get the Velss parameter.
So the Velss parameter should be 4.1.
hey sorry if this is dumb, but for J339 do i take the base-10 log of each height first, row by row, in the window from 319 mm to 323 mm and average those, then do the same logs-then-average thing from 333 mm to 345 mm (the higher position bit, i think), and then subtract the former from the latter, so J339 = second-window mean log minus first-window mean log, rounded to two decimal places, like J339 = -0.01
